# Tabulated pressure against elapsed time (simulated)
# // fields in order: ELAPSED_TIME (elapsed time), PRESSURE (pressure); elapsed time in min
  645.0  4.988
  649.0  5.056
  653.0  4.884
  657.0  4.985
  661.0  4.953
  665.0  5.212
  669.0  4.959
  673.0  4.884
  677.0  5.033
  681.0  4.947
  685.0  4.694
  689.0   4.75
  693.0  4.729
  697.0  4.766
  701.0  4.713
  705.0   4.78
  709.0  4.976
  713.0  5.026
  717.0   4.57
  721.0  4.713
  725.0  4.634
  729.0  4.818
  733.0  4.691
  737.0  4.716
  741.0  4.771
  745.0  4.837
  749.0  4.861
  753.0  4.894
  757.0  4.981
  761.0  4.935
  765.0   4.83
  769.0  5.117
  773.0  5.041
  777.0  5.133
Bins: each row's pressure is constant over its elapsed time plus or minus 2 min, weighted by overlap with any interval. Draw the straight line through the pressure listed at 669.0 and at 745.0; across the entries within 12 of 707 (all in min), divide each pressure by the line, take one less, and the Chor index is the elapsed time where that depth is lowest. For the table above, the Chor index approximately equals 717.0 min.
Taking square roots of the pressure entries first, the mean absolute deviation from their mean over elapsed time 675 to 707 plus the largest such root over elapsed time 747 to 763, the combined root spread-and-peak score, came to 2.25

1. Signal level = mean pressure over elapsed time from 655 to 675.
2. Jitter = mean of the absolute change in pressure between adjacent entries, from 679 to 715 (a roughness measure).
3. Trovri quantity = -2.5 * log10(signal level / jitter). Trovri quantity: -4.34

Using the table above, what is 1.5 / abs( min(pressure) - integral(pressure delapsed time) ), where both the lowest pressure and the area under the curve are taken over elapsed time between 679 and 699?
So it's 0.0165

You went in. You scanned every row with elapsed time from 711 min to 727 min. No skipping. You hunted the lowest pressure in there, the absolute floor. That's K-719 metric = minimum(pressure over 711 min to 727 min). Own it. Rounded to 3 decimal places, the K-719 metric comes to 4.570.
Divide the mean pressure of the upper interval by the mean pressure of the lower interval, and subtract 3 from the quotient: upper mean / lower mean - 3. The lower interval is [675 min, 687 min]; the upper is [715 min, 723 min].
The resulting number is -2.05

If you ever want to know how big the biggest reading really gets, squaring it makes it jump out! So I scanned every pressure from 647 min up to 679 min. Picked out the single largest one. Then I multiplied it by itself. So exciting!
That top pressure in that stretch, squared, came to 27.2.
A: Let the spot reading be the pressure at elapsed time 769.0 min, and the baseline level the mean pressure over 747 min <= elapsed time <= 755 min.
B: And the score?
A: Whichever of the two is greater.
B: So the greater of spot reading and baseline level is 5.12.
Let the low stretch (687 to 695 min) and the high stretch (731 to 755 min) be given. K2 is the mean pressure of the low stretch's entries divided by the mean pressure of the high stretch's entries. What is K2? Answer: 0.99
